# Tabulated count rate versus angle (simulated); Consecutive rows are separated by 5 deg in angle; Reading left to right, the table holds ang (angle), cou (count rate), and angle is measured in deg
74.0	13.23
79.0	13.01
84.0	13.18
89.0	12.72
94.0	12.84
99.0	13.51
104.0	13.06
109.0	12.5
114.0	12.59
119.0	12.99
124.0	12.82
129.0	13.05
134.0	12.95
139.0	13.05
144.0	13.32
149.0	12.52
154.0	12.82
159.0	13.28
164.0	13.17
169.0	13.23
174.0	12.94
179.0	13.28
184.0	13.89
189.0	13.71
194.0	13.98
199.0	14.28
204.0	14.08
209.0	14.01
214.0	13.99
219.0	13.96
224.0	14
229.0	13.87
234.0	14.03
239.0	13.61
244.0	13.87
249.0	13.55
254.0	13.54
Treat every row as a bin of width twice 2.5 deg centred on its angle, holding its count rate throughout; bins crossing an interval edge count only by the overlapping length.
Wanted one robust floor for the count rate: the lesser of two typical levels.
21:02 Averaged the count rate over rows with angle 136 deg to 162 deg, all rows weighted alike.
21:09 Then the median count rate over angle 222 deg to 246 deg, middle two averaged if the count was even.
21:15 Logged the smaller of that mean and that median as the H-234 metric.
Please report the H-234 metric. 13.00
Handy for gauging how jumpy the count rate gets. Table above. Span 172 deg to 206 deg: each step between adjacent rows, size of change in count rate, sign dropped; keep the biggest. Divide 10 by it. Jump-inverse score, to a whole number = 16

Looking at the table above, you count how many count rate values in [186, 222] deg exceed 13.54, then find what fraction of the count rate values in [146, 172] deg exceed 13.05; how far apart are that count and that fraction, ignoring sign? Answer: 6.4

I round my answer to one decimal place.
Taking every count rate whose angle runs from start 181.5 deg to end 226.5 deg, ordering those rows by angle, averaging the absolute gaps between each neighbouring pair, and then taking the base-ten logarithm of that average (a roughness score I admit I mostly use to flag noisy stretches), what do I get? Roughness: -0.9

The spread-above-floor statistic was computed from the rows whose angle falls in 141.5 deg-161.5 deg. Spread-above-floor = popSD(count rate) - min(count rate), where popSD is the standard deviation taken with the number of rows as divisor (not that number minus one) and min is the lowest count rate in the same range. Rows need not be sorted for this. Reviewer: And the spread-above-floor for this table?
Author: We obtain -12.2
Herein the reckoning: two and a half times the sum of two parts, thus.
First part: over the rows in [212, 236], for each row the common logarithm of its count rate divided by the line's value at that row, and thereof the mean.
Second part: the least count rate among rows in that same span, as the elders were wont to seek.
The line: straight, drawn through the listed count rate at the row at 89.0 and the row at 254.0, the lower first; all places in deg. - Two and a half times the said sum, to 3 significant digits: 34.7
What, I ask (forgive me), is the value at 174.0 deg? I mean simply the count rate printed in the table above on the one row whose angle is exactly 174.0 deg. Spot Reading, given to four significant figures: 12.94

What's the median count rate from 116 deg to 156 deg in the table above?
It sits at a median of 13.0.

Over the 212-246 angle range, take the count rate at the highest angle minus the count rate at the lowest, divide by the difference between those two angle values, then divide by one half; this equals -0.01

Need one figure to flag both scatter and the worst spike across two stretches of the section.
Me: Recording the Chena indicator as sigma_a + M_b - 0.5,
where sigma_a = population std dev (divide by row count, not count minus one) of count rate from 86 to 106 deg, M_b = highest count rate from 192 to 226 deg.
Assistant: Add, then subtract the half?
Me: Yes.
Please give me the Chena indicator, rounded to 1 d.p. 14.1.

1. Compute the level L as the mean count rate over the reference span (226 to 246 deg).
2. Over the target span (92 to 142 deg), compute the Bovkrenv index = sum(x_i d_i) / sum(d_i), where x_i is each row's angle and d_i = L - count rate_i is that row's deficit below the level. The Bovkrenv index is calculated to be 116.7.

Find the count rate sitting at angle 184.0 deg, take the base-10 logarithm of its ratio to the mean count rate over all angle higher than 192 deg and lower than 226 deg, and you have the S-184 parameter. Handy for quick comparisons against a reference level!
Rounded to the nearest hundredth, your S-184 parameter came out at 0.00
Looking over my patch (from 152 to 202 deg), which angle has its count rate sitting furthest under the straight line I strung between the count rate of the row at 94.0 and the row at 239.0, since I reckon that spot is 154.0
